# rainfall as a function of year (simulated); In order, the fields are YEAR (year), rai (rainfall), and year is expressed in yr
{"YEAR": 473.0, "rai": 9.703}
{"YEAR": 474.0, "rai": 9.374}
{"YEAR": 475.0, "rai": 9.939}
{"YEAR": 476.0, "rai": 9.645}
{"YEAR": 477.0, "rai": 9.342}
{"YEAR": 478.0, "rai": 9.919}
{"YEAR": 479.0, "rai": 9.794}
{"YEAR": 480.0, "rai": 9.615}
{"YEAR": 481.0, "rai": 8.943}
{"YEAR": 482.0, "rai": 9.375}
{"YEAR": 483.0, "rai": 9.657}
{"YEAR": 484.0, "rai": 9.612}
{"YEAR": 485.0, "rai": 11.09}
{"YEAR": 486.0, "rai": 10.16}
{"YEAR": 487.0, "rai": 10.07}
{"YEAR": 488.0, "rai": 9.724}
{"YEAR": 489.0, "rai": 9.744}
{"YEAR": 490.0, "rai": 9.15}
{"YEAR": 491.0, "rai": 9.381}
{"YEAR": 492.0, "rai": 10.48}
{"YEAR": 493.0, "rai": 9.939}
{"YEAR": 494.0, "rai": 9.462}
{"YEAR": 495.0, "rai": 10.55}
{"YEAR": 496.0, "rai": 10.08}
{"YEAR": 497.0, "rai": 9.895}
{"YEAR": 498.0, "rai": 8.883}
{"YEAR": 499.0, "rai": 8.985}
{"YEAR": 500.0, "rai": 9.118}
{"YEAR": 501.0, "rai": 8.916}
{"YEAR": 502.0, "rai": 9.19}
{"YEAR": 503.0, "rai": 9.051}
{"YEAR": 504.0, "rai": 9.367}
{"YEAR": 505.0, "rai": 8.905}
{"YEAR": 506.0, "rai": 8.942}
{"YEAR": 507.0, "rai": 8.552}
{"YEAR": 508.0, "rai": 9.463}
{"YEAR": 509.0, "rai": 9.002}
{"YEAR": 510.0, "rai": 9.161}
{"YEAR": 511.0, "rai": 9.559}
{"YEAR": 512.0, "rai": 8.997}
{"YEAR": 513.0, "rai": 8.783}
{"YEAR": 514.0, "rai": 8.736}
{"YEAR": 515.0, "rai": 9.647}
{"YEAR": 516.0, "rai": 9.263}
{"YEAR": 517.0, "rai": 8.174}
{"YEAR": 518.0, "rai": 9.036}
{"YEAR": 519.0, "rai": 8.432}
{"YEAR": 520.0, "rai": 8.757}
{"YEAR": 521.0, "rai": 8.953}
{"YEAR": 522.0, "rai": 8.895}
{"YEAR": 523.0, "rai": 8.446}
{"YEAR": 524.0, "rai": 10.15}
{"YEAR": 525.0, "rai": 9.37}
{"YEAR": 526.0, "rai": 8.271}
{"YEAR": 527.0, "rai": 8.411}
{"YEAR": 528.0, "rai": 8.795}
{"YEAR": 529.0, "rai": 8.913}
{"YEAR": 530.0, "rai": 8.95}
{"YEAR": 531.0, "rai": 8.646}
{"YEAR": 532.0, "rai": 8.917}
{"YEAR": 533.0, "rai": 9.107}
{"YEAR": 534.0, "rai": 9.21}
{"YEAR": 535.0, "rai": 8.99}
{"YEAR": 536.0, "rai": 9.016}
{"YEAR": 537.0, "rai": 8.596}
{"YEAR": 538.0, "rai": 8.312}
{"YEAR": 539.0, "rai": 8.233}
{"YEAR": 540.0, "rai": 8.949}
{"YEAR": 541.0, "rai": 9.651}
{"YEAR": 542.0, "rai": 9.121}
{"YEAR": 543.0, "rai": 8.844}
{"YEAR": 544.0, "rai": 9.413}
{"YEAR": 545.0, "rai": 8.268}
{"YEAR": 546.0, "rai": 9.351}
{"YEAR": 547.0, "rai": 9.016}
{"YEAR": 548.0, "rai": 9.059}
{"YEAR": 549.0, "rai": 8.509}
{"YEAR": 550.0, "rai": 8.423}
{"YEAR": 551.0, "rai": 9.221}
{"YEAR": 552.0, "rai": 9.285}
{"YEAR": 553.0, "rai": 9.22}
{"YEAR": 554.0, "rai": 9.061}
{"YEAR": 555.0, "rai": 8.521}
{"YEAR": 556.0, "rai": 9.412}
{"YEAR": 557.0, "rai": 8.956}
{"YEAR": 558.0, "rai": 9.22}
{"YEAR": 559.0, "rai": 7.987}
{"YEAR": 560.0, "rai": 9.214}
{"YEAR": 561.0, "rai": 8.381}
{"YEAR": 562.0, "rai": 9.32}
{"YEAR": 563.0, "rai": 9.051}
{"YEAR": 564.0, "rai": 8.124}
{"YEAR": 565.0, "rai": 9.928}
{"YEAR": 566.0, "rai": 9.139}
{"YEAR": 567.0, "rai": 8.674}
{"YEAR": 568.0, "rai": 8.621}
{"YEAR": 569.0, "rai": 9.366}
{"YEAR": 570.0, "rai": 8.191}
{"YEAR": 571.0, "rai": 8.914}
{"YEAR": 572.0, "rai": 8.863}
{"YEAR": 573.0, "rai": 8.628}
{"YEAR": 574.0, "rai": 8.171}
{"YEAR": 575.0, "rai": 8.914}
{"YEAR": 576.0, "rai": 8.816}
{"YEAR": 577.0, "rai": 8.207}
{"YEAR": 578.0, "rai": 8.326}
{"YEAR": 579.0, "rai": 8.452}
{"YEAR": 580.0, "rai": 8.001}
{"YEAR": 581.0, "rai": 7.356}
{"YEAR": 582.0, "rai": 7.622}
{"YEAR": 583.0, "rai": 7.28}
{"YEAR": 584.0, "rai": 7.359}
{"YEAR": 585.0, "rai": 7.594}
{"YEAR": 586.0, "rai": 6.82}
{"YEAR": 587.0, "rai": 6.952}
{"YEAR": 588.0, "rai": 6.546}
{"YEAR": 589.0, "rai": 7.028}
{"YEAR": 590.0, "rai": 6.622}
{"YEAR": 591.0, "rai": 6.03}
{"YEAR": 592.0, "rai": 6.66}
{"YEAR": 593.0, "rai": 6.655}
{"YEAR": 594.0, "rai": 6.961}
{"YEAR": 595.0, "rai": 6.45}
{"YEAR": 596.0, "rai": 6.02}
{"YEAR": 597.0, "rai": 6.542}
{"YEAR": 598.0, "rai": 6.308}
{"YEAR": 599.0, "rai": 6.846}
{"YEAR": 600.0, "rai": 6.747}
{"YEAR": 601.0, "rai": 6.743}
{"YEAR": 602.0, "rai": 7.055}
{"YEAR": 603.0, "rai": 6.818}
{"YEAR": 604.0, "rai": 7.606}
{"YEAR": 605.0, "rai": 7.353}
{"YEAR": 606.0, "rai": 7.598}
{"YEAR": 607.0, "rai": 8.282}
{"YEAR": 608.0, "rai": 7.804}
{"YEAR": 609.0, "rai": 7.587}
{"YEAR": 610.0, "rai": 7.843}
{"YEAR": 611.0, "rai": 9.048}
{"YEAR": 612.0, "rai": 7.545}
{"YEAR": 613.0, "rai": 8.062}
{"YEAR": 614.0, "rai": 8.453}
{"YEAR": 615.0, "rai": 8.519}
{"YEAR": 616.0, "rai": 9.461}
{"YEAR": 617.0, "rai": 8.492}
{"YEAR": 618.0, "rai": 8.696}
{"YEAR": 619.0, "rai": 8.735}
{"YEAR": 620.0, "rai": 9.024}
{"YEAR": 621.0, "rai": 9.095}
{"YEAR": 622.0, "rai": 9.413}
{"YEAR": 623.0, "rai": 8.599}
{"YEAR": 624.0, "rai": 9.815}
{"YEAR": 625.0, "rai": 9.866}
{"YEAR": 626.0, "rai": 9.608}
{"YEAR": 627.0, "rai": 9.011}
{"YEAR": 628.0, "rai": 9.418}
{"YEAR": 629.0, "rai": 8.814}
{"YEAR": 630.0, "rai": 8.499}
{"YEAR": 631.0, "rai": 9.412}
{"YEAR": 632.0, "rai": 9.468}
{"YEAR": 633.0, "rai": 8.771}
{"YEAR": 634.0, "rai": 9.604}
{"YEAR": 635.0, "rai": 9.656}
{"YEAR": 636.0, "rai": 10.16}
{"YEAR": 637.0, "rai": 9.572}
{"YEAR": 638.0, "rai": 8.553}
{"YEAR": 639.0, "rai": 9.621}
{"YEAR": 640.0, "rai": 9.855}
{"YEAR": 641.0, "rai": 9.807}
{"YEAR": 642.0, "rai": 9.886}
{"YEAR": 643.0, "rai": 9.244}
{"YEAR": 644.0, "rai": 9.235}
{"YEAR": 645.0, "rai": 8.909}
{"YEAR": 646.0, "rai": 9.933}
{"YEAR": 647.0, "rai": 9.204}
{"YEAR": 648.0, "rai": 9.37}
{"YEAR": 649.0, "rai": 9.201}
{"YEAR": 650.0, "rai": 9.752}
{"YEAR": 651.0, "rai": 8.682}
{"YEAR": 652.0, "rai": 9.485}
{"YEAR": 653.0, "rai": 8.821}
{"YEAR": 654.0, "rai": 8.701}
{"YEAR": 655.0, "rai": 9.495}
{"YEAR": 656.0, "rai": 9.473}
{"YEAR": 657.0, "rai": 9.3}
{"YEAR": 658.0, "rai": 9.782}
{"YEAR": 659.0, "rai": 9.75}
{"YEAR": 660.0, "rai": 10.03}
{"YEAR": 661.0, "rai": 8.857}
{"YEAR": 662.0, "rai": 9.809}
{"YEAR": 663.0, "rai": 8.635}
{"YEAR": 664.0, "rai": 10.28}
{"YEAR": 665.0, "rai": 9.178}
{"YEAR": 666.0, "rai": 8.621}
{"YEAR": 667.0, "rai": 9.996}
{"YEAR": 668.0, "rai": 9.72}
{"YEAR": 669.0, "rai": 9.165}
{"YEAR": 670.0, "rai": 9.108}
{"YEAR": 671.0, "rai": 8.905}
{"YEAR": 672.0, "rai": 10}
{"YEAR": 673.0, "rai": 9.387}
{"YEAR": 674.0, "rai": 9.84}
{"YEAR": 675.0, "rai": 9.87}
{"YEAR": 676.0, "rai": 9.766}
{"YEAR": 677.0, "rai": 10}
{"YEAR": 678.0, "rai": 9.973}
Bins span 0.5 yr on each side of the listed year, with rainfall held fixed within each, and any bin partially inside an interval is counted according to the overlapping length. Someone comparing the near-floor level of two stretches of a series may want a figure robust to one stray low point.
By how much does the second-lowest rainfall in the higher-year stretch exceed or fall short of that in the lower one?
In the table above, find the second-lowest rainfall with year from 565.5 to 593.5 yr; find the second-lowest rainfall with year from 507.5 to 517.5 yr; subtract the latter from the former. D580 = -2.2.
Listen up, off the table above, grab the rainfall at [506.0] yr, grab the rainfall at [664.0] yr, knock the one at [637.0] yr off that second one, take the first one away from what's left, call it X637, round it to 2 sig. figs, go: -8.2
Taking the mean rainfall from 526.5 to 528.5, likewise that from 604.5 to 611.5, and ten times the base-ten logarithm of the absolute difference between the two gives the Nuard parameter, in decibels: -1.7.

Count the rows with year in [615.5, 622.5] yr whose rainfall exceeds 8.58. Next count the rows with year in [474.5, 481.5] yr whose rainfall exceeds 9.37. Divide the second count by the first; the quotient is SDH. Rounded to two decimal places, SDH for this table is 0.83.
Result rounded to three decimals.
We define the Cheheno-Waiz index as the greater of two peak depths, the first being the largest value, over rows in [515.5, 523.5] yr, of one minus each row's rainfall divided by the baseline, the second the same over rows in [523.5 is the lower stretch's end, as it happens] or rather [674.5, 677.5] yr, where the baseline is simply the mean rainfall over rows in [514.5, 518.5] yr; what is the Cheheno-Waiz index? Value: 0.095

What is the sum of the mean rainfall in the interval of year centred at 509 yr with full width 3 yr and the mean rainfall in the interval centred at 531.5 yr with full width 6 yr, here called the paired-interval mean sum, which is 18.2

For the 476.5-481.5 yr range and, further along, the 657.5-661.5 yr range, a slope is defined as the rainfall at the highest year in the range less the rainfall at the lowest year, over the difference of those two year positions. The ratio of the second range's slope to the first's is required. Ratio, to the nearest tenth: 3.1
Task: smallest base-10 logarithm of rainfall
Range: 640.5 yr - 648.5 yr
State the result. 0.950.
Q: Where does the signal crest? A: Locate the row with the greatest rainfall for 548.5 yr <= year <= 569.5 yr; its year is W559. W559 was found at 565.0 yr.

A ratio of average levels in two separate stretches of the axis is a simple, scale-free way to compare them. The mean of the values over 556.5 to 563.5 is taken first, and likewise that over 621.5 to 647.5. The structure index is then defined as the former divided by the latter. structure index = 0.95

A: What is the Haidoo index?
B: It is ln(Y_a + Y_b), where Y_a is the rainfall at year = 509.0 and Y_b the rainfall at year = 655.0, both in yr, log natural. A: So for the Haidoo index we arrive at 2.92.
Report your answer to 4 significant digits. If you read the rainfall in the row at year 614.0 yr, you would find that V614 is 8.453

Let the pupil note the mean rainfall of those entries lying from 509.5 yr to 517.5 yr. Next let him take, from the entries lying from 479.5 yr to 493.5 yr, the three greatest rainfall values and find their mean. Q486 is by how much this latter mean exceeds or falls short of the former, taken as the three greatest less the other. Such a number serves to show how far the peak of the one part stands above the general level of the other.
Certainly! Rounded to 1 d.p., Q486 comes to 1.5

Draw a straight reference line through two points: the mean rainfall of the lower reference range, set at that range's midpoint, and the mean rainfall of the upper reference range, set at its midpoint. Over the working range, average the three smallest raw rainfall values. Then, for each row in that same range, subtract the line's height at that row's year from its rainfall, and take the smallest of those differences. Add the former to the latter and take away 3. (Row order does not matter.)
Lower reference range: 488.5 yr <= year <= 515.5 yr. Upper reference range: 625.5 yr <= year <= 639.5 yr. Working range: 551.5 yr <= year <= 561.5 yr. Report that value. 4.0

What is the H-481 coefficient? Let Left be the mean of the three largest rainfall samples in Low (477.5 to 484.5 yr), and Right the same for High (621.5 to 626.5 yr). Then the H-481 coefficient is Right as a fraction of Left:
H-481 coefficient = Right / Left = 1.00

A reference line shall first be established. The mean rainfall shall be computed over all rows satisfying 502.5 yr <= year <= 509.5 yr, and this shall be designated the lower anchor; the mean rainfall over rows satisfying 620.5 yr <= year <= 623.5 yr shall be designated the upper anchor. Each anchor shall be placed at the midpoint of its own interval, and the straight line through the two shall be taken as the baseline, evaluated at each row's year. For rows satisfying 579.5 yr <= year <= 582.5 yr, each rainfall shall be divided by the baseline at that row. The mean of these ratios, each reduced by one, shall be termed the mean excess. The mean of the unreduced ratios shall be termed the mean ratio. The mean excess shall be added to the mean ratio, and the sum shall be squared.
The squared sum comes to 0.48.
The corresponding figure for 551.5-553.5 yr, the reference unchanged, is 1.10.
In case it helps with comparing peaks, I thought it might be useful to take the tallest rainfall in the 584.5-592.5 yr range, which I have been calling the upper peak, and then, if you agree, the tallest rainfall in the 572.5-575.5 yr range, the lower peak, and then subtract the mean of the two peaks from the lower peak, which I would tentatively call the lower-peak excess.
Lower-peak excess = 0.66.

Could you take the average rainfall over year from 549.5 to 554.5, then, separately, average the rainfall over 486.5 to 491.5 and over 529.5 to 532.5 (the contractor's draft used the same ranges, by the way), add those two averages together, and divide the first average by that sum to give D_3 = 0.490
